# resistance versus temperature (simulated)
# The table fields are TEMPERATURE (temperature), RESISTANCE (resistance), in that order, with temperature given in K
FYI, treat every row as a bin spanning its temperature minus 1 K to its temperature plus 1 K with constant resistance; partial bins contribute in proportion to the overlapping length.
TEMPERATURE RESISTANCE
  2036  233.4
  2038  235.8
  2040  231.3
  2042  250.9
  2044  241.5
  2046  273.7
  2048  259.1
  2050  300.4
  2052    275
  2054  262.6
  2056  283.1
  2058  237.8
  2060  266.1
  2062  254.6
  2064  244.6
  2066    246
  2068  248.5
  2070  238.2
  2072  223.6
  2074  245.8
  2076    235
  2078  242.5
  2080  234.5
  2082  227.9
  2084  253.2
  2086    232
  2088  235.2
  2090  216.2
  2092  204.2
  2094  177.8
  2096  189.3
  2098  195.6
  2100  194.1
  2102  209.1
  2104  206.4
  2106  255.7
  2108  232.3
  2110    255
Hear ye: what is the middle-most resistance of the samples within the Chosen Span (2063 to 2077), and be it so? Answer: 245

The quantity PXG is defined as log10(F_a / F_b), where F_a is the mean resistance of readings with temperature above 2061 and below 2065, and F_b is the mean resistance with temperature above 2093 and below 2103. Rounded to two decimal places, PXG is 0.11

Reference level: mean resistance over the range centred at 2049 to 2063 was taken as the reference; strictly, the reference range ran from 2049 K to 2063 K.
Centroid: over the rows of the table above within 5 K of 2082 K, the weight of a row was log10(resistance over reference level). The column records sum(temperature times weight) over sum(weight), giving 2082.0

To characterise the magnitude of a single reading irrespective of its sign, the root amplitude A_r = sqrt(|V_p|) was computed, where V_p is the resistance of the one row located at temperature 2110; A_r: 16.0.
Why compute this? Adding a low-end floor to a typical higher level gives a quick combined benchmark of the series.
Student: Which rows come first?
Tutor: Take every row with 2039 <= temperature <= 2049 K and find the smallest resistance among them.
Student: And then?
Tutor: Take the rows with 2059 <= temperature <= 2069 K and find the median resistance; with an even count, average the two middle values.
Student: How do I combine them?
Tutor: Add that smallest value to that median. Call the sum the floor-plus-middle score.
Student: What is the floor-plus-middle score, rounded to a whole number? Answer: 480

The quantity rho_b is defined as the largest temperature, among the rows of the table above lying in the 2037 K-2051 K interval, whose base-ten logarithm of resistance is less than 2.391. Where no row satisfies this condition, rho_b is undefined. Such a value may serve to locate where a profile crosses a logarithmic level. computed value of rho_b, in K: 2044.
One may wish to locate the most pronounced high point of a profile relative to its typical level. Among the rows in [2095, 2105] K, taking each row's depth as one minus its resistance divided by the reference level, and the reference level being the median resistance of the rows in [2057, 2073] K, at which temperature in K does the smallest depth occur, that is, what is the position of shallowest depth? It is 2102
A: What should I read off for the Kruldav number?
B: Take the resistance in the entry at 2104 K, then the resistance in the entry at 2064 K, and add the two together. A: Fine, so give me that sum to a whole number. 451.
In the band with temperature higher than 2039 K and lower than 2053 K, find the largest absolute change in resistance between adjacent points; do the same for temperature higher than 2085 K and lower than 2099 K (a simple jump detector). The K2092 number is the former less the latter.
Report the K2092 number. 15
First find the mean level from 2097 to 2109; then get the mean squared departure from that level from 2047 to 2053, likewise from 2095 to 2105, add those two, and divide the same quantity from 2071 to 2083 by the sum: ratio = 0.10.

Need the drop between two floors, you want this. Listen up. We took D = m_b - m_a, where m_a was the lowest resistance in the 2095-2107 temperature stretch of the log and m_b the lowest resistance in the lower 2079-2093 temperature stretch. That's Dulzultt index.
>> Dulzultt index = 15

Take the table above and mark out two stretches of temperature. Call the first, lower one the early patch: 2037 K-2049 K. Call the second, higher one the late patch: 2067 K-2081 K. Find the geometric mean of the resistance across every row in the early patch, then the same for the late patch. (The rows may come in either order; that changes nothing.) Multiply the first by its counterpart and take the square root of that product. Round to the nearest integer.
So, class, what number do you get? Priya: 243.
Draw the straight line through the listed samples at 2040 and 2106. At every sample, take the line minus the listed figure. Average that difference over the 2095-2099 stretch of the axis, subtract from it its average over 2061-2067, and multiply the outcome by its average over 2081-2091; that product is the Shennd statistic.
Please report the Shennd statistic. 1050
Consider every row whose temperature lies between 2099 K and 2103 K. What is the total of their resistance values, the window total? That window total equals 403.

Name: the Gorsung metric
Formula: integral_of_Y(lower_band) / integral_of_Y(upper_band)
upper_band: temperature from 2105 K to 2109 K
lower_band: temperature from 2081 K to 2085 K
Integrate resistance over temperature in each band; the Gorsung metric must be 0.99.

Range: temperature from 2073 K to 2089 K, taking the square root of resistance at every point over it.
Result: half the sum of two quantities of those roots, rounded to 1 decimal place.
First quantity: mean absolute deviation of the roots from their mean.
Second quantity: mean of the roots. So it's 7.8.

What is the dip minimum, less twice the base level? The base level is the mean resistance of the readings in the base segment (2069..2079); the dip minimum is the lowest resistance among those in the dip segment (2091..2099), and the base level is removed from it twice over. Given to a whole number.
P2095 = -296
